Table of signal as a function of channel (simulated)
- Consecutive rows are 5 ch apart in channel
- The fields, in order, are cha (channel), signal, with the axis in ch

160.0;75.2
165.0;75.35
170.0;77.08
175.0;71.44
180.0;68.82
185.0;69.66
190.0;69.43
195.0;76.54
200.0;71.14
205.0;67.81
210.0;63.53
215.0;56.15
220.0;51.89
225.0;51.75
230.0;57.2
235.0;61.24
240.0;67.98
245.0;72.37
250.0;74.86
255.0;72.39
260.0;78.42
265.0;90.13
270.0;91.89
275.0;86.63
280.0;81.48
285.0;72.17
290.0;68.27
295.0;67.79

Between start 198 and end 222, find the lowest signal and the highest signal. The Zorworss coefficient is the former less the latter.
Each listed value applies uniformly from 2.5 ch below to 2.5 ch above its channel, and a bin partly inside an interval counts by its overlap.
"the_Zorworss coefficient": -19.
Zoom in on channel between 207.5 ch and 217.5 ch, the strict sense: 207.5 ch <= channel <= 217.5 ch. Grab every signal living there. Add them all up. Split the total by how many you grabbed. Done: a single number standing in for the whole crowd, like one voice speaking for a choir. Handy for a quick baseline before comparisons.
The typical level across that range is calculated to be 60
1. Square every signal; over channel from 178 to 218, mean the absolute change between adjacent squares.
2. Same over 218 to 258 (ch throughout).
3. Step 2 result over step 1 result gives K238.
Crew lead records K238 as 0.8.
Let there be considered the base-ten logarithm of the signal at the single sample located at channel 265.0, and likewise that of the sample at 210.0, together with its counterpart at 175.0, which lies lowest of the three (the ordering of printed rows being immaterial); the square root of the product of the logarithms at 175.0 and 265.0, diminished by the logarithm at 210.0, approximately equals 0.10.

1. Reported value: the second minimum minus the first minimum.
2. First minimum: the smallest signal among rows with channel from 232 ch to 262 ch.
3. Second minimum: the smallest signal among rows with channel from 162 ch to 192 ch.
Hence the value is 8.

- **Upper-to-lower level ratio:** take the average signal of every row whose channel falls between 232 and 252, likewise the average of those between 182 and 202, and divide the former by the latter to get 1.0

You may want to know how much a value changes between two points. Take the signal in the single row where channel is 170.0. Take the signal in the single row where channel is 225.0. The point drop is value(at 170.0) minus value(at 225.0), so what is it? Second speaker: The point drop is 25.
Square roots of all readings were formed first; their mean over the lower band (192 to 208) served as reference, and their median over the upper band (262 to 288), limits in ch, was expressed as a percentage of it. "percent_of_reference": 110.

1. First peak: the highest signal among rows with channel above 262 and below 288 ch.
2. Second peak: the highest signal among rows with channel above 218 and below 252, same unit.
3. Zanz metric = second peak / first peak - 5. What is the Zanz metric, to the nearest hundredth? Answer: -4.19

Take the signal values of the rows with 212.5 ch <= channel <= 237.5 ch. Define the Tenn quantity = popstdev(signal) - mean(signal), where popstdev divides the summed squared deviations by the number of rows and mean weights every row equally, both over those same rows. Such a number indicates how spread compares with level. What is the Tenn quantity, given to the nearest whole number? -52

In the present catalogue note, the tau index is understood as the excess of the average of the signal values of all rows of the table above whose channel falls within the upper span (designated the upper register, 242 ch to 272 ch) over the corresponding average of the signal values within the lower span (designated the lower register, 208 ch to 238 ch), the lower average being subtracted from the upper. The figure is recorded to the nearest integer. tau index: 23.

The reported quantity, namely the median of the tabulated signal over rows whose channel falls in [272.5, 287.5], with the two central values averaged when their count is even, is 81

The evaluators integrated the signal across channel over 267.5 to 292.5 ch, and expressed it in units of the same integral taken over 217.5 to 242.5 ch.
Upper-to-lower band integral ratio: 1.4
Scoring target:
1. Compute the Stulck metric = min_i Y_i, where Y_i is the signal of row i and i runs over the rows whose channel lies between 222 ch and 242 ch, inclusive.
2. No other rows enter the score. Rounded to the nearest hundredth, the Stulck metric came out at 51.75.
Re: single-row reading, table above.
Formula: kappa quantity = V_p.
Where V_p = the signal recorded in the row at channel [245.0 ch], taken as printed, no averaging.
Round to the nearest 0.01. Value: 72.37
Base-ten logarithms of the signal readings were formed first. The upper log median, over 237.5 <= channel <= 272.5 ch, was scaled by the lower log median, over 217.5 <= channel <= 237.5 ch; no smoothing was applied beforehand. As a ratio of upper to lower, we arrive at 1.08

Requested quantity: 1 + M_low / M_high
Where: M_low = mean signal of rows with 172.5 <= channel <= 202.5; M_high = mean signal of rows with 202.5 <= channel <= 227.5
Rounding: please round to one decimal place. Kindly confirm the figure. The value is 2.2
